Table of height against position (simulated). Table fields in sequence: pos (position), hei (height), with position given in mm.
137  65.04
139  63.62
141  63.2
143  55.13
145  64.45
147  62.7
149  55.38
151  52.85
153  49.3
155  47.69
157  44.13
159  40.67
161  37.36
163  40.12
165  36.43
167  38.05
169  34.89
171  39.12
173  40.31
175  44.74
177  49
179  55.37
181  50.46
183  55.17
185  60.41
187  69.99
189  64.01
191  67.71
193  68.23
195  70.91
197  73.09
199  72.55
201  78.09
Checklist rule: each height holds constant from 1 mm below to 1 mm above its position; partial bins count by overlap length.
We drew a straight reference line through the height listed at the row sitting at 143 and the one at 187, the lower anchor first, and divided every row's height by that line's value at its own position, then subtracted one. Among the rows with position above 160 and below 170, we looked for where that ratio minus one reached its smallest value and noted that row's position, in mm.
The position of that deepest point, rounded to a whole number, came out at 169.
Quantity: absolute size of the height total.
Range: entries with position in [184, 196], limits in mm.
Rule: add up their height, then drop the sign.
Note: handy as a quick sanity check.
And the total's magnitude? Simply 401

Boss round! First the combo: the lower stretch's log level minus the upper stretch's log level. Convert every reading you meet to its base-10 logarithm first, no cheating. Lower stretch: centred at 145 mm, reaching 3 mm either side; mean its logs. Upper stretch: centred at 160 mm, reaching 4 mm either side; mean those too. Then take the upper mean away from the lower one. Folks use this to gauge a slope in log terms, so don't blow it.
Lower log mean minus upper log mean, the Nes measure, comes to 0.2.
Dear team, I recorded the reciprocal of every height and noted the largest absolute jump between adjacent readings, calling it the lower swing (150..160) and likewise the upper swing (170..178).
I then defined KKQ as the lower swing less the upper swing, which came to -0.0005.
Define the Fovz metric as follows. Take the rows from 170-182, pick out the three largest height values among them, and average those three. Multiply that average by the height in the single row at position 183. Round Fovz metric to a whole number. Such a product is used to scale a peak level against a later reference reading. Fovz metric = 2847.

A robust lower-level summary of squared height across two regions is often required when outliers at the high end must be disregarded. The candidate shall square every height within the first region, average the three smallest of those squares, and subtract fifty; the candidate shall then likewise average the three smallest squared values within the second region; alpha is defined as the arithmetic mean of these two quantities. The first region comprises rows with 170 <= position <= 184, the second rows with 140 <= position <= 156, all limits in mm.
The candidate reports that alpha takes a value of 2084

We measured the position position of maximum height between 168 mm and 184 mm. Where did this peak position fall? 179 mm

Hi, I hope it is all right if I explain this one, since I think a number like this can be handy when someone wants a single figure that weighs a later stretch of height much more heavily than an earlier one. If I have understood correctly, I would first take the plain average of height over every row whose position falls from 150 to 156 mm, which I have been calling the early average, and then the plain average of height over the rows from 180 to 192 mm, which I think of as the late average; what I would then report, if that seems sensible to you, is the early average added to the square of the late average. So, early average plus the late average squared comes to 3807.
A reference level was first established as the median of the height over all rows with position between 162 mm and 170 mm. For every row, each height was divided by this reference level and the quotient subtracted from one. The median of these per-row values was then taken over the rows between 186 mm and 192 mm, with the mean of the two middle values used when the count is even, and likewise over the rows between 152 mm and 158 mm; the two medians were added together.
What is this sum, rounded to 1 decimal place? -1.1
